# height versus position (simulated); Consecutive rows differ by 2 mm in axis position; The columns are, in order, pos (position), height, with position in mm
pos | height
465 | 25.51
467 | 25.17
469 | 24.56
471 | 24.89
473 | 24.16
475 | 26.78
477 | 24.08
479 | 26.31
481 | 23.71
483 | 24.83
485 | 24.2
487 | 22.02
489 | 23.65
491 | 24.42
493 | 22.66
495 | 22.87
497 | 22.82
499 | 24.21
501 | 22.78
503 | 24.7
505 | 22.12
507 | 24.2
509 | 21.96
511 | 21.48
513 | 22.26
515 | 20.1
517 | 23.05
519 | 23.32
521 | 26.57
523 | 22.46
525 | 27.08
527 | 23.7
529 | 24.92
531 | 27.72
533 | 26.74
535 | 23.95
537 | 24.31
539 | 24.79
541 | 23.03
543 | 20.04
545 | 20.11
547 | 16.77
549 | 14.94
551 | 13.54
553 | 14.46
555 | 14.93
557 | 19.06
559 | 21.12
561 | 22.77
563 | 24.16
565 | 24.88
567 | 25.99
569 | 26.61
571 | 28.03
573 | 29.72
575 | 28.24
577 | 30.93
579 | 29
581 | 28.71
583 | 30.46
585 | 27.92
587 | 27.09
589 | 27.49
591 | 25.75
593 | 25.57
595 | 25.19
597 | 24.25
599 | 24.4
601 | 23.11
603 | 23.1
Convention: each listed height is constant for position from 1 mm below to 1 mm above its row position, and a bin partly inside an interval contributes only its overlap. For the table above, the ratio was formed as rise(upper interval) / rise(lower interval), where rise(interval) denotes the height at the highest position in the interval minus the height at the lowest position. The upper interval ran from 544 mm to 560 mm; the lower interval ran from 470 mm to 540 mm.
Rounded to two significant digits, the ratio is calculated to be -10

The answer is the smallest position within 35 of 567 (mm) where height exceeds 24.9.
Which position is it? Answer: 533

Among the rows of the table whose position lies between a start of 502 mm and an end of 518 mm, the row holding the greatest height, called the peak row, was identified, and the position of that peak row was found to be 503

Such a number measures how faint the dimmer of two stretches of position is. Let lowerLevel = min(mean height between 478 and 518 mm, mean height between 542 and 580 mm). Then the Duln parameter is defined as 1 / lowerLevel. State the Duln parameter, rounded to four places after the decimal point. 0.0447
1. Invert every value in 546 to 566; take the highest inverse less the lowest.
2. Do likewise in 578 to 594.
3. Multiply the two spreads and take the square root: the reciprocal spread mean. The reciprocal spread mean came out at 0.0145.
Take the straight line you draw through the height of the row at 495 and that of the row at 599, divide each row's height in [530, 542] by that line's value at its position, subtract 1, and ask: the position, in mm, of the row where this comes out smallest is 541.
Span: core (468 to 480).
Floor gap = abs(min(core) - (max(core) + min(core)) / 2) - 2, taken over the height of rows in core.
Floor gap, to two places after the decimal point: -0.65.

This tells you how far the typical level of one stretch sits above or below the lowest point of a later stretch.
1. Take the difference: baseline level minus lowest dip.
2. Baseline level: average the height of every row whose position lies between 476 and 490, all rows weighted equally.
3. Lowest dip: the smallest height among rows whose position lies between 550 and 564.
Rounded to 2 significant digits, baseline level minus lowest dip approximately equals 11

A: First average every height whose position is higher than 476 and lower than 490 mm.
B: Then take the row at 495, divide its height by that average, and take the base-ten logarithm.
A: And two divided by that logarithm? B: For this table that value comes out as -87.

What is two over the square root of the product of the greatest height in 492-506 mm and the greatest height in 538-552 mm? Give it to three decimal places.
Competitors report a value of 0.081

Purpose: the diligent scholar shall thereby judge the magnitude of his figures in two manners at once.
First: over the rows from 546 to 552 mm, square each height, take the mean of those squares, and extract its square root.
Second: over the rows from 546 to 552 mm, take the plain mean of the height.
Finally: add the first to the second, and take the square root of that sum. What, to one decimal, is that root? 5.5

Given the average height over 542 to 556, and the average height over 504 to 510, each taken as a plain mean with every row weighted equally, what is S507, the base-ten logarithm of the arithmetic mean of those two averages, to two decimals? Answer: 1.29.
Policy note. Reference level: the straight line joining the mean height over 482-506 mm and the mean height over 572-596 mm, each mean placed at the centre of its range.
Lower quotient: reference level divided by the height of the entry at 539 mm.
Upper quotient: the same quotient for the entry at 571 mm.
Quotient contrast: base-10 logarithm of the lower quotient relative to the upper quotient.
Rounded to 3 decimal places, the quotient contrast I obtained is 0.027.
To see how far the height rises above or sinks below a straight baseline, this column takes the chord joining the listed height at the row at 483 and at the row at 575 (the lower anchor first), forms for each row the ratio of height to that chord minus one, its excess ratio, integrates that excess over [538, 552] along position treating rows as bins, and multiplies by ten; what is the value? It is -41.7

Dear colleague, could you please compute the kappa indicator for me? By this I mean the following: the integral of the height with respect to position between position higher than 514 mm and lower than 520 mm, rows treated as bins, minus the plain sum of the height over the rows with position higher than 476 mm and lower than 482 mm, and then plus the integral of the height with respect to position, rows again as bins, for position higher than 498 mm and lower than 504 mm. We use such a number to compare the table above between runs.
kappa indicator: 202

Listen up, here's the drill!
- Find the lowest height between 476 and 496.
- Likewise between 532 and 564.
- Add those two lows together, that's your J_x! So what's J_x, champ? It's 36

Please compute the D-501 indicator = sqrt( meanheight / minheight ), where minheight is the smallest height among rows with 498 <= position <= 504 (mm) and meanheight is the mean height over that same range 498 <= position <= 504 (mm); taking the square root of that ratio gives 1.02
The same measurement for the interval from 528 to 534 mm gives 1.03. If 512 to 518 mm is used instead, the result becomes 1.04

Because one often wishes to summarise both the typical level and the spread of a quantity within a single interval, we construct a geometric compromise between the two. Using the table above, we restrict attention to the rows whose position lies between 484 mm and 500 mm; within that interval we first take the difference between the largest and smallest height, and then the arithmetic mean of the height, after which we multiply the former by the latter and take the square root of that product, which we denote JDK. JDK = 7.5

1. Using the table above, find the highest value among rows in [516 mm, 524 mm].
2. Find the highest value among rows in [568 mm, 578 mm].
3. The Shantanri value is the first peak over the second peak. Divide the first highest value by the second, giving 0.86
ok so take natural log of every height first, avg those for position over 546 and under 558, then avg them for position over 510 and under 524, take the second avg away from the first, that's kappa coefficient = -0.38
